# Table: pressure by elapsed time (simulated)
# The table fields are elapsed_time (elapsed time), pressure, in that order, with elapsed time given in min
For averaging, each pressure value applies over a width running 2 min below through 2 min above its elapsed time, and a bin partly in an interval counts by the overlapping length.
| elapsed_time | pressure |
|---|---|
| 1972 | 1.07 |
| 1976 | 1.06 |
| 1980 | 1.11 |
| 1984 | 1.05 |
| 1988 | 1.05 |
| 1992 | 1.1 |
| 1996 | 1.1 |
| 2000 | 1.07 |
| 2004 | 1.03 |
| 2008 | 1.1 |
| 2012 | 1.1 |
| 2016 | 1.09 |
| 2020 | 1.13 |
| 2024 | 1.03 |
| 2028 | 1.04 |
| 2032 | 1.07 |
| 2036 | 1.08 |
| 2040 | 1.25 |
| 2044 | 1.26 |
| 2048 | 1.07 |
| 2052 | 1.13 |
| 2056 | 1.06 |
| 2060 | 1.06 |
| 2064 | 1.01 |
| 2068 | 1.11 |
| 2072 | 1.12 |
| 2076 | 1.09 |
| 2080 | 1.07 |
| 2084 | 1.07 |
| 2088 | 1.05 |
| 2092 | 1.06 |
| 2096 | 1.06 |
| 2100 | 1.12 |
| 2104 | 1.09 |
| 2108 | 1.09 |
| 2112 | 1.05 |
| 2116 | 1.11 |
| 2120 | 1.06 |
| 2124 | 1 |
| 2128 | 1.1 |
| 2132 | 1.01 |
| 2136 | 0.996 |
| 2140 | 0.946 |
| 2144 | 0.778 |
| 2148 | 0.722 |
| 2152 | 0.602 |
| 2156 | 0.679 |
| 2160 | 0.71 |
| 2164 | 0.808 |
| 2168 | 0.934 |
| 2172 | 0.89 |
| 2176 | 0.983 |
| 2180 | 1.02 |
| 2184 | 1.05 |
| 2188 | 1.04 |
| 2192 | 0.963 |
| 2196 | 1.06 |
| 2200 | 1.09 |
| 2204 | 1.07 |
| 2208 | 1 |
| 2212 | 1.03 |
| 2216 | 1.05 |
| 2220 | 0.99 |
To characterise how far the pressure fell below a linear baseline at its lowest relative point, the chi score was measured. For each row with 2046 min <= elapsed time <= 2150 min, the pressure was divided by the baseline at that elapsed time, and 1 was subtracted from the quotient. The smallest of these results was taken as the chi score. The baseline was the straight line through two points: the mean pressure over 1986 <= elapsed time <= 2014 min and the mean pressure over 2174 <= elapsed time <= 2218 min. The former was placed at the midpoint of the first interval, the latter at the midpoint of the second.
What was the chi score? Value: -0.31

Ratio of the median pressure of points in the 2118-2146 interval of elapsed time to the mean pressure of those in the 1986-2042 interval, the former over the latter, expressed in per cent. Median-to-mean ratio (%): 92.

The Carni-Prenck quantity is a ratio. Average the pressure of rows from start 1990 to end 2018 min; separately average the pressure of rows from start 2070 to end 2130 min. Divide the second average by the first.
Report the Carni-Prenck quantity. 0.99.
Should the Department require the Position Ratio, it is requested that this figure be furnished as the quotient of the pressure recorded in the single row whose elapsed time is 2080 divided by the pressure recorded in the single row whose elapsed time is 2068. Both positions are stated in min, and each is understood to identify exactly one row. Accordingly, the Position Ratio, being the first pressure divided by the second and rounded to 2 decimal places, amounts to 0.96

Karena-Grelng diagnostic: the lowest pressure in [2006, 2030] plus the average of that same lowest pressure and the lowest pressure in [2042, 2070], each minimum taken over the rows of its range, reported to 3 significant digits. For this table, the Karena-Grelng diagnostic 2.05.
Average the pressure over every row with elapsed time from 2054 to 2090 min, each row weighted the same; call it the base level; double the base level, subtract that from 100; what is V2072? 97.9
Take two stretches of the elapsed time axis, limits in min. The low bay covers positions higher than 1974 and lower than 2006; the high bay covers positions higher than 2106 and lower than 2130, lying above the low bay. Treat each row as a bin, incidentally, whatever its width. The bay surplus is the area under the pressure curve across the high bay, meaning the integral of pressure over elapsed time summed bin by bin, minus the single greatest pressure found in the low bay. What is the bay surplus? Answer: 25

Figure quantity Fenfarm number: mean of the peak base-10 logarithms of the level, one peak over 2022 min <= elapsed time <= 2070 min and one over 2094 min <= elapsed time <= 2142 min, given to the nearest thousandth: 0.075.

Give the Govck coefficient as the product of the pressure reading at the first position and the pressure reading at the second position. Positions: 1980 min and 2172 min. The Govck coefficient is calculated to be 0.99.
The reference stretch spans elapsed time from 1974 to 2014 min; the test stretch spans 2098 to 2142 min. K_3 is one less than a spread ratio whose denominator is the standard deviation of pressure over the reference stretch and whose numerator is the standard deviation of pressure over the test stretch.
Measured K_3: 1.0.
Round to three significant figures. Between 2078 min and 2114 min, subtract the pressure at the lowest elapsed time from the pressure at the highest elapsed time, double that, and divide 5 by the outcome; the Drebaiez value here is -125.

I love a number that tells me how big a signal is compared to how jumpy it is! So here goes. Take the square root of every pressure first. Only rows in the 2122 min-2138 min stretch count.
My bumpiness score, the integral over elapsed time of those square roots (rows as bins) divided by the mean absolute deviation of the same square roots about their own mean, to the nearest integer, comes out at 904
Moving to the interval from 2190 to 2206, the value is 798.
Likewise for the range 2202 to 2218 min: 1474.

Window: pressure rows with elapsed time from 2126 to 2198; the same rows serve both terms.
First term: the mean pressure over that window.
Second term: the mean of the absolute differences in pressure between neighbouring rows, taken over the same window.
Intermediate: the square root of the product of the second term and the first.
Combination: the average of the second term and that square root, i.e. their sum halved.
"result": 0.163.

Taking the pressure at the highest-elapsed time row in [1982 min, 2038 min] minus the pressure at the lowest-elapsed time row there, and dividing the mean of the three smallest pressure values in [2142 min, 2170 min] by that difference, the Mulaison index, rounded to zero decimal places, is 22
